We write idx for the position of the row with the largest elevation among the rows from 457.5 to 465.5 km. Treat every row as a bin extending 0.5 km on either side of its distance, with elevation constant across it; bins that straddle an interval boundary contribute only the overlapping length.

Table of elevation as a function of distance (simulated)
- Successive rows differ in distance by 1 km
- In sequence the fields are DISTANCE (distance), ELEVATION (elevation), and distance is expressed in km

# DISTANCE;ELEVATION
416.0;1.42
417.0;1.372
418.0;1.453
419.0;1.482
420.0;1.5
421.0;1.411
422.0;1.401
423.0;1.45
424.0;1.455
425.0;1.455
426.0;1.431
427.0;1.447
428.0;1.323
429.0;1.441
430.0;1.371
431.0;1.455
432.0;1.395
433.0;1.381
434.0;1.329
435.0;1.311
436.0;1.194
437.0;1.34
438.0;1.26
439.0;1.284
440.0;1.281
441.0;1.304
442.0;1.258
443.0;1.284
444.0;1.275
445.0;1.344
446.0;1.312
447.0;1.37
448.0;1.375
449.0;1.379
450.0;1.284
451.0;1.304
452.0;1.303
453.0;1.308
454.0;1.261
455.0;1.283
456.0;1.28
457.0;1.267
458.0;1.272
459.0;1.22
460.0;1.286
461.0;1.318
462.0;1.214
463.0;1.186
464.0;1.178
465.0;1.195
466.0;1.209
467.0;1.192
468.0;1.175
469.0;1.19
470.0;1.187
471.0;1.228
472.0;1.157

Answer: 461.0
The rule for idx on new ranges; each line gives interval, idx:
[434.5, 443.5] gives 437.0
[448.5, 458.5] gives 449.0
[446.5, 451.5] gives 449.0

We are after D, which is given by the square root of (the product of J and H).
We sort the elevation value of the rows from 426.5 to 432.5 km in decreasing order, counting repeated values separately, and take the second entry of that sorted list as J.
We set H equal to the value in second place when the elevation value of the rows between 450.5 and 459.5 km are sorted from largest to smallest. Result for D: 1.37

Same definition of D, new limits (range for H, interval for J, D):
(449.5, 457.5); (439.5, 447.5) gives 1.32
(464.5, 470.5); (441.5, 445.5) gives 1.24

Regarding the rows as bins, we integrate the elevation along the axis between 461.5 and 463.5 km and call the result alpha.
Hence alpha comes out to 2.40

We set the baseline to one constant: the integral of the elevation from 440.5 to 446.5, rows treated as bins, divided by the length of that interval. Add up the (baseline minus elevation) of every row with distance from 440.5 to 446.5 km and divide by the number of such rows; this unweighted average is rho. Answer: 0.00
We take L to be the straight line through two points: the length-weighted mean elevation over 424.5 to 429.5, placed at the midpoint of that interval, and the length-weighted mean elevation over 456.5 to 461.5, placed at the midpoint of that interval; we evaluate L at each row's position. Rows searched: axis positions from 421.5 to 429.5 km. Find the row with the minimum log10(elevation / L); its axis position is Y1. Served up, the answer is 428.0 km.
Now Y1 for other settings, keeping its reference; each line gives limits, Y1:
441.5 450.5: 442.0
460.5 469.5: 464.0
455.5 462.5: 459.0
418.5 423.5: 422.0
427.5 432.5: 428.0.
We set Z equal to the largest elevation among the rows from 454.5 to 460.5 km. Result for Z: 1.286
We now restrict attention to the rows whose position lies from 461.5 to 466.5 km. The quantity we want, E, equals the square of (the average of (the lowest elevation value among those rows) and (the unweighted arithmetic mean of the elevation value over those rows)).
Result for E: 1.41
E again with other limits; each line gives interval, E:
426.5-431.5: 1.86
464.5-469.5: 1.40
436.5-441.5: 1.63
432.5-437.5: 1.57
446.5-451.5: 1.72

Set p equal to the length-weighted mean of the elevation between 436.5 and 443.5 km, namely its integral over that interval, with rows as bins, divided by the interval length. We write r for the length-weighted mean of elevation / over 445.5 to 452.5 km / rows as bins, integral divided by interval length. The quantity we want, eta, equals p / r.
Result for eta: 0.97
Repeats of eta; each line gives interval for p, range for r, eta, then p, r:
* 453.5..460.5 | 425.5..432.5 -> 0.90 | 1.27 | 1.41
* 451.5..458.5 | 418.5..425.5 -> 0.88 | 1.28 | 1.45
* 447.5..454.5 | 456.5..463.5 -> 1.05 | 1.32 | 1.25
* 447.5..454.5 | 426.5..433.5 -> 0.94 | 1.32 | 1.40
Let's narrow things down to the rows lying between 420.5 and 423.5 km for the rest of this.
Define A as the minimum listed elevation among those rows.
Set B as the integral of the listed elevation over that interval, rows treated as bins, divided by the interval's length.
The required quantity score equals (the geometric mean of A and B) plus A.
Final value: 2.81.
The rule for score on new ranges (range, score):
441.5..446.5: 2.53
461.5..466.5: 2.37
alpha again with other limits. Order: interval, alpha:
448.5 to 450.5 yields 2.66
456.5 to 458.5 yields 2.54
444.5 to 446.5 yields 2.66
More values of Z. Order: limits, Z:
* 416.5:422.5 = 1.5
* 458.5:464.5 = 1.318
